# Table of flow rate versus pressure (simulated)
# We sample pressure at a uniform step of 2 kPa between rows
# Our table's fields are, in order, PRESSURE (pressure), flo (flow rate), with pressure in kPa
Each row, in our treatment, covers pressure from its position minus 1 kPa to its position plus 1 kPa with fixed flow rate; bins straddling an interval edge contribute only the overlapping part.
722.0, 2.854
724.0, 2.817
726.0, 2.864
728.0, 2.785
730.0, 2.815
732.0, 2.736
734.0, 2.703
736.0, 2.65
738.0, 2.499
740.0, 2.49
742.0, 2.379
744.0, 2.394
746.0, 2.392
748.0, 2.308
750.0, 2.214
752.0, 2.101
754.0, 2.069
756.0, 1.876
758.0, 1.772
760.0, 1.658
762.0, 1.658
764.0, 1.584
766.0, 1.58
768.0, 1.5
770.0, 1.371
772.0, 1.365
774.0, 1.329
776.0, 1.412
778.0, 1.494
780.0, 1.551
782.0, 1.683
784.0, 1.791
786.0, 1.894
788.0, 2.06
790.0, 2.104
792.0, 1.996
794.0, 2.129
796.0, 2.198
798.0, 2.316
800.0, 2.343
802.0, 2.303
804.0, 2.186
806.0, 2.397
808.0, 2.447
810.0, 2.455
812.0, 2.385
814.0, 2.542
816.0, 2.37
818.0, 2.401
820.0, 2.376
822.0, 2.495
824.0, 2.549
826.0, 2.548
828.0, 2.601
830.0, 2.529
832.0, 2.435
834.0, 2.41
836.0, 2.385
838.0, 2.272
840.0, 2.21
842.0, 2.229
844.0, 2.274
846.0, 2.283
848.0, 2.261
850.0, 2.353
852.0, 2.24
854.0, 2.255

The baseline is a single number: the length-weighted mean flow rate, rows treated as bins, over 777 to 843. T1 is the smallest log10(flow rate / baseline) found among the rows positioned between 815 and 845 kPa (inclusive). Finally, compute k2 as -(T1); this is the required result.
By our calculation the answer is 0.01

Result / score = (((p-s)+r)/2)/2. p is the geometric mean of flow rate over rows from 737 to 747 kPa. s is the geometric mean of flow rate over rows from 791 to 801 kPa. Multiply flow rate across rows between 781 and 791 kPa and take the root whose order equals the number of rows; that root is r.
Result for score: 0.53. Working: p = 2.43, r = 1.90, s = 2.19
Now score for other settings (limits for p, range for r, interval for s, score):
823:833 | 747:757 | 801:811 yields 0.57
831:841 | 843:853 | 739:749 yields 0.56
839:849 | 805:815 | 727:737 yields 0.49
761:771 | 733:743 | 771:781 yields 0.66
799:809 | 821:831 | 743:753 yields 0.65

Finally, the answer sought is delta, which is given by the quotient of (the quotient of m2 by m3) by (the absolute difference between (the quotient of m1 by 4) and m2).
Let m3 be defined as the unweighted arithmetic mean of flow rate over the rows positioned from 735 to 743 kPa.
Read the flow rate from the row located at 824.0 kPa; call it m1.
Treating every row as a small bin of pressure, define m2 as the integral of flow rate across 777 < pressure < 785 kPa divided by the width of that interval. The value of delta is 0.66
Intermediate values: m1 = 2.549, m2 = 1.63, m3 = 2.5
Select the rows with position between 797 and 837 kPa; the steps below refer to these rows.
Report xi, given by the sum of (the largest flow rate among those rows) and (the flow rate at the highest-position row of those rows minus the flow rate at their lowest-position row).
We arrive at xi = 2.7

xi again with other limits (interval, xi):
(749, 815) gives 2.9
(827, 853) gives 2.2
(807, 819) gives 2.5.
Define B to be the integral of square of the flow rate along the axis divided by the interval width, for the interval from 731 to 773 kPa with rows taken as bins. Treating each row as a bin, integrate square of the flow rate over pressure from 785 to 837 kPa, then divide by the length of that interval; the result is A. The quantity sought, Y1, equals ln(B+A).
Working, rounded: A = 5.5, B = 4.5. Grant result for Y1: 2.30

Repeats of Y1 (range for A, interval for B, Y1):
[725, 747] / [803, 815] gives 2.54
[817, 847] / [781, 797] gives 2.28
